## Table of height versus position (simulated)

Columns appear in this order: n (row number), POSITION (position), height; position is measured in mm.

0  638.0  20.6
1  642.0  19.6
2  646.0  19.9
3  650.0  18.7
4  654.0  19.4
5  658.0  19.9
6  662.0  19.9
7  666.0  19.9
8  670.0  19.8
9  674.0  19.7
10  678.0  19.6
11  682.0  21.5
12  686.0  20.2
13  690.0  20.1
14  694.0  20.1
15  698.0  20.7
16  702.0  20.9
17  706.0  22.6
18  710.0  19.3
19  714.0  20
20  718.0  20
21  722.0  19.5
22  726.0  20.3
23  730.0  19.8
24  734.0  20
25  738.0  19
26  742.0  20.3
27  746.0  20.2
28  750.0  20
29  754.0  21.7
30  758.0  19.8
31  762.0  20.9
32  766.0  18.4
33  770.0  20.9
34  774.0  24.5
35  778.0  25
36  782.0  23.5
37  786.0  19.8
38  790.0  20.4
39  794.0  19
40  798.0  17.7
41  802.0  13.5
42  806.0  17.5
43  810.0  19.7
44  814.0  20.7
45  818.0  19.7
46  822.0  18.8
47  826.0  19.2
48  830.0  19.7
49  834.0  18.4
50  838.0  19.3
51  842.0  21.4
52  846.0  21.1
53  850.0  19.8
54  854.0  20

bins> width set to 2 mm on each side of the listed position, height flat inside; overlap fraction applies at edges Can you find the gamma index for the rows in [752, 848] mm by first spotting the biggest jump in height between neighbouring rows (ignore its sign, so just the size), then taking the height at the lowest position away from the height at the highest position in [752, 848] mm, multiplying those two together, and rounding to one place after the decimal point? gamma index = -2.5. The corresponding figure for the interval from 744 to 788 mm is -1.5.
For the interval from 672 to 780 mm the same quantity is 19.1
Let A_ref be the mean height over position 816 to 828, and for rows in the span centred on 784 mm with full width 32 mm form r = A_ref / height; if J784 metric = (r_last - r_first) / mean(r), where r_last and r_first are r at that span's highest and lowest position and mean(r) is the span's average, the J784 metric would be 0.18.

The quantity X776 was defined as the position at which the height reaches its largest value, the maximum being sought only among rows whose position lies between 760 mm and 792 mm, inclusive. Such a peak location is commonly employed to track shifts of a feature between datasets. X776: 778.0 mm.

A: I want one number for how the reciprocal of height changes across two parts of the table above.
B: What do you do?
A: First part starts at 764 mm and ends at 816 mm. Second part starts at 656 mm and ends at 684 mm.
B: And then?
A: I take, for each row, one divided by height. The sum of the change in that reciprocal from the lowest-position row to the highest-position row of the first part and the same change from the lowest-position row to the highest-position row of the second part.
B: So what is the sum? -0.010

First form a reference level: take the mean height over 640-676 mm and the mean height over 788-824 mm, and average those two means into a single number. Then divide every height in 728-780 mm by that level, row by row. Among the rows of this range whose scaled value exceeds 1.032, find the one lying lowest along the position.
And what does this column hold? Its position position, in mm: 730.0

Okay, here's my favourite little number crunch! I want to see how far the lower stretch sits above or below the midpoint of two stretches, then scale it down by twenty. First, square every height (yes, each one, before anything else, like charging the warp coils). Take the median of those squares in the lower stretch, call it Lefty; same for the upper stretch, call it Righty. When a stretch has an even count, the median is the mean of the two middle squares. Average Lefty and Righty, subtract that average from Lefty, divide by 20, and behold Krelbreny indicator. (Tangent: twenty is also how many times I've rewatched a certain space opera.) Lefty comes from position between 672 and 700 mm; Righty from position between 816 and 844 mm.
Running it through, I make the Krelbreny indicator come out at 0.8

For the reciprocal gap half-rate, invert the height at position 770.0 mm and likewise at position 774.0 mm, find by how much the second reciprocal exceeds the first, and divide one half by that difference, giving -71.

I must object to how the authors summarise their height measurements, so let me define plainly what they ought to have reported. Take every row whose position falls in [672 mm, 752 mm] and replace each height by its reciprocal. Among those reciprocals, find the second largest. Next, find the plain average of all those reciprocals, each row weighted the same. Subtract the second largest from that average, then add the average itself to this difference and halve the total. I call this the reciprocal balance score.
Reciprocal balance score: 0.0237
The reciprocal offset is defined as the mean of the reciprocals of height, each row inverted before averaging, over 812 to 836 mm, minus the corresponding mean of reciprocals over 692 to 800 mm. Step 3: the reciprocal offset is 0.0026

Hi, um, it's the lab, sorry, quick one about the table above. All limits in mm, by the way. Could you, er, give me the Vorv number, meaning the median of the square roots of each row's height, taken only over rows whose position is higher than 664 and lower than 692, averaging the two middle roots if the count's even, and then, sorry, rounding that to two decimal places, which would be 4.46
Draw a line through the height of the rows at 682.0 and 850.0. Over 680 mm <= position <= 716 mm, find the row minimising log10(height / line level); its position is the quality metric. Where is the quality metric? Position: 710.0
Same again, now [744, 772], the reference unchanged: 766.0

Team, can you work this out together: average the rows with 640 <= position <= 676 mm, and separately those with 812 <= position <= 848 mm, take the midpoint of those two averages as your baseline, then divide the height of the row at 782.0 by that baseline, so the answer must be 1.19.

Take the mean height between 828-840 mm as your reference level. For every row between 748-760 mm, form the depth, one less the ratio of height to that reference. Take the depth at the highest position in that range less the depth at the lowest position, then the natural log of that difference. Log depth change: -4.6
